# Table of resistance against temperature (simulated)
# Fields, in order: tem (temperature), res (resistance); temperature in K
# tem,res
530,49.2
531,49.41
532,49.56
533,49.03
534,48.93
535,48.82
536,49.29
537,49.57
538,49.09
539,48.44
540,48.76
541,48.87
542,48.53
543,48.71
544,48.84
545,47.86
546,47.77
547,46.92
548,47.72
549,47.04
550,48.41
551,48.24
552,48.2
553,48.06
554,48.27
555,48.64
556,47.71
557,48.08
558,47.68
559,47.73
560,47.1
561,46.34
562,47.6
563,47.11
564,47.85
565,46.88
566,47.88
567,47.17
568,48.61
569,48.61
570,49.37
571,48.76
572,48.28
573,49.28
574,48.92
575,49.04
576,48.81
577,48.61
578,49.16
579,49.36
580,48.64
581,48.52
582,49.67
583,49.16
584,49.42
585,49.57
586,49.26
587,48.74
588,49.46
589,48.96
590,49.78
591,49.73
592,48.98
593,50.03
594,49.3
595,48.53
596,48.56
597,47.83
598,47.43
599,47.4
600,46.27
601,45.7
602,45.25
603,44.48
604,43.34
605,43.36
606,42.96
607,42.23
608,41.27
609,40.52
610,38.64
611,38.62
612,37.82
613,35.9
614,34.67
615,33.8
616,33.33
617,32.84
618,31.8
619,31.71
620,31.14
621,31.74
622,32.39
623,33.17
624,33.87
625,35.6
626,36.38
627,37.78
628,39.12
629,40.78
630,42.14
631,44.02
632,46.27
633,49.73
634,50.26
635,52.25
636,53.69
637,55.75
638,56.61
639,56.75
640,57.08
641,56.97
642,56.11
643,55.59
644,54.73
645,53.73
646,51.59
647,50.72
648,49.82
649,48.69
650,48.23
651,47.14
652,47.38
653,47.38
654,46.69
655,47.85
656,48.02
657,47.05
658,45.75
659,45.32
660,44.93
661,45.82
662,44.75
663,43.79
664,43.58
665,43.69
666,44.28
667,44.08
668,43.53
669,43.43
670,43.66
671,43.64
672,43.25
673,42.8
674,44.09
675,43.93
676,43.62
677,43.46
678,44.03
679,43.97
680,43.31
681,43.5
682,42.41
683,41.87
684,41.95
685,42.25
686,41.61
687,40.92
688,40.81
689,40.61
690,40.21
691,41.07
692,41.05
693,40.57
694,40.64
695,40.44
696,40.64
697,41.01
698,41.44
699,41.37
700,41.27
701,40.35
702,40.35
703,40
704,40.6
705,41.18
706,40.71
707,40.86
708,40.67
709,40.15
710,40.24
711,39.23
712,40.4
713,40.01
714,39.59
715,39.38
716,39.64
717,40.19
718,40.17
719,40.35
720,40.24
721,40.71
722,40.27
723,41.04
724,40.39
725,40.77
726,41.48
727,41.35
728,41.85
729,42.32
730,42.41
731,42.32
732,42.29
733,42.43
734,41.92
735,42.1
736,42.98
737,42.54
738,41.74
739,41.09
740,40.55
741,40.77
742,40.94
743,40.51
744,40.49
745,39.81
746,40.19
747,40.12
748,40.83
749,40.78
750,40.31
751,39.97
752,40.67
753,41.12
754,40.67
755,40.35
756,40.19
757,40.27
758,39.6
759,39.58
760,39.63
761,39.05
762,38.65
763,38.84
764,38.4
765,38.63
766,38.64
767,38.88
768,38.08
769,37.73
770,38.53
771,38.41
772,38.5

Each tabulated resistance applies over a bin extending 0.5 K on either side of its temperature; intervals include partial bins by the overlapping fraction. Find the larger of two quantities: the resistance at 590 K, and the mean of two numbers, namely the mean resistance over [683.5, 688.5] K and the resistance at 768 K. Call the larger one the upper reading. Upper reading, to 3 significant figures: 49.8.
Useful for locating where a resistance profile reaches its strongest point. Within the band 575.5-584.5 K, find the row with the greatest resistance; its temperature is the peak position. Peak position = 582 K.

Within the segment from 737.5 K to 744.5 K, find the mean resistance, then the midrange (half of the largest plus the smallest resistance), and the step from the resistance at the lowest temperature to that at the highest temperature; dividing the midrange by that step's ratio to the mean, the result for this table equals -1344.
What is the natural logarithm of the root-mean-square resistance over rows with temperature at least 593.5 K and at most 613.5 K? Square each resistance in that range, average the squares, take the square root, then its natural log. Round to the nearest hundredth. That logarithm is 3.78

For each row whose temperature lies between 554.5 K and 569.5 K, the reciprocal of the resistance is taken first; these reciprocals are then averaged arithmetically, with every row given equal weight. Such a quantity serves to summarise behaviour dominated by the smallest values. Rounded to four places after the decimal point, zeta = 0.0210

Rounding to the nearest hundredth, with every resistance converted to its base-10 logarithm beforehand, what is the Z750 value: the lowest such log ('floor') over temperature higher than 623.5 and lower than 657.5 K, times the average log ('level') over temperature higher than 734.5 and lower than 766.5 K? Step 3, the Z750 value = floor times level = 2.46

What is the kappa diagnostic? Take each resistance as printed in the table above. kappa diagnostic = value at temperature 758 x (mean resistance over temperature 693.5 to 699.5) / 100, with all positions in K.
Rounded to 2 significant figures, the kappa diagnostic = 16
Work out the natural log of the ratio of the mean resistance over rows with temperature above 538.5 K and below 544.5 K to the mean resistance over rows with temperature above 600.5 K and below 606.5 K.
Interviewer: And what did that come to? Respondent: 0.10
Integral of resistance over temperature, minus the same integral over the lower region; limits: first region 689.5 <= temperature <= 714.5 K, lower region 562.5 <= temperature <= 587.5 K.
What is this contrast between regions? -203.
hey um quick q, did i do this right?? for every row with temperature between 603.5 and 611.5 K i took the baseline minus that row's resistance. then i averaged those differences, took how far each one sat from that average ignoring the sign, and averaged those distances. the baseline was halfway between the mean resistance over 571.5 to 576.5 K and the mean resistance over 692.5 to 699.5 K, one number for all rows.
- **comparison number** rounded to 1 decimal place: 1.6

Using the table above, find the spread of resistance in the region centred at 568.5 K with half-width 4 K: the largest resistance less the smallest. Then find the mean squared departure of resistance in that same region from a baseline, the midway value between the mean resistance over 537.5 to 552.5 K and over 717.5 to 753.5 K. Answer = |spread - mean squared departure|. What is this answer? 11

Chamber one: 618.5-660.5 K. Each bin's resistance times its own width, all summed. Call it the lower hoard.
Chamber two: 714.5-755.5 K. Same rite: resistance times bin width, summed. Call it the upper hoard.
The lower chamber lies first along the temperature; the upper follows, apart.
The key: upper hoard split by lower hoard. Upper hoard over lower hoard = 0.9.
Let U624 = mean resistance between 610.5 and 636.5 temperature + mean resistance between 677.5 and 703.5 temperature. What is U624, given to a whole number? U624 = 80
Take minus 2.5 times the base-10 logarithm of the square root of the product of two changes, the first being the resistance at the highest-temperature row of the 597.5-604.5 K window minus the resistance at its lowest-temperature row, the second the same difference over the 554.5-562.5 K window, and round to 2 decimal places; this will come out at -0.79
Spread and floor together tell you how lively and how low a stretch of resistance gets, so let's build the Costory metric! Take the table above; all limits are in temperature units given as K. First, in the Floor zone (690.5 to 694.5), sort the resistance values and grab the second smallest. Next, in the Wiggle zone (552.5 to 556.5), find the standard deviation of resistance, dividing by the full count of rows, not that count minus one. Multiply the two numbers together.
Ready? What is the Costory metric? 13.7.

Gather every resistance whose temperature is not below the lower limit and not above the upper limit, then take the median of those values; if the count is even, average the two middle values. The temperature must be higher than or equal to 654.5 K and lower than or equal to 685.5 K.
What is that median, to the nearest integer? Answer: 44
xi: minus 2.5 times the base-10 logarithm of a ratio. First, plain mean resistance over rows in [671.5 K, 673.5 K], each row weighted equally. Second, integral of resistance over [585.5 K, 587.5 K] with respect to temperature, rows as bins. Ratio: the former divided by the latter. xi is 0.89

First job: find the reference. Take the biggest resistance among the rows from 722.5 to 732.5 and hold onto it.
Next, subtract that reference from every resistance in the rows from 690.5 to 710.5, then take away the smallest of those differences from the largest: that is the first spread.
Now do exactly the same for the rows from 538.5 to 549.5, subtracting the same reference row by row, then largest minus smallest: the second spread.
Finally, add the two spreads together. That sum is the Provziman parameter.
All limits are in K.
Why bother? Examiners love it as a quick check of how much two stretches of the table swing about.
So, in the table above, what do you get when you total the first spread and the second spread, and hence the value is 3.4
